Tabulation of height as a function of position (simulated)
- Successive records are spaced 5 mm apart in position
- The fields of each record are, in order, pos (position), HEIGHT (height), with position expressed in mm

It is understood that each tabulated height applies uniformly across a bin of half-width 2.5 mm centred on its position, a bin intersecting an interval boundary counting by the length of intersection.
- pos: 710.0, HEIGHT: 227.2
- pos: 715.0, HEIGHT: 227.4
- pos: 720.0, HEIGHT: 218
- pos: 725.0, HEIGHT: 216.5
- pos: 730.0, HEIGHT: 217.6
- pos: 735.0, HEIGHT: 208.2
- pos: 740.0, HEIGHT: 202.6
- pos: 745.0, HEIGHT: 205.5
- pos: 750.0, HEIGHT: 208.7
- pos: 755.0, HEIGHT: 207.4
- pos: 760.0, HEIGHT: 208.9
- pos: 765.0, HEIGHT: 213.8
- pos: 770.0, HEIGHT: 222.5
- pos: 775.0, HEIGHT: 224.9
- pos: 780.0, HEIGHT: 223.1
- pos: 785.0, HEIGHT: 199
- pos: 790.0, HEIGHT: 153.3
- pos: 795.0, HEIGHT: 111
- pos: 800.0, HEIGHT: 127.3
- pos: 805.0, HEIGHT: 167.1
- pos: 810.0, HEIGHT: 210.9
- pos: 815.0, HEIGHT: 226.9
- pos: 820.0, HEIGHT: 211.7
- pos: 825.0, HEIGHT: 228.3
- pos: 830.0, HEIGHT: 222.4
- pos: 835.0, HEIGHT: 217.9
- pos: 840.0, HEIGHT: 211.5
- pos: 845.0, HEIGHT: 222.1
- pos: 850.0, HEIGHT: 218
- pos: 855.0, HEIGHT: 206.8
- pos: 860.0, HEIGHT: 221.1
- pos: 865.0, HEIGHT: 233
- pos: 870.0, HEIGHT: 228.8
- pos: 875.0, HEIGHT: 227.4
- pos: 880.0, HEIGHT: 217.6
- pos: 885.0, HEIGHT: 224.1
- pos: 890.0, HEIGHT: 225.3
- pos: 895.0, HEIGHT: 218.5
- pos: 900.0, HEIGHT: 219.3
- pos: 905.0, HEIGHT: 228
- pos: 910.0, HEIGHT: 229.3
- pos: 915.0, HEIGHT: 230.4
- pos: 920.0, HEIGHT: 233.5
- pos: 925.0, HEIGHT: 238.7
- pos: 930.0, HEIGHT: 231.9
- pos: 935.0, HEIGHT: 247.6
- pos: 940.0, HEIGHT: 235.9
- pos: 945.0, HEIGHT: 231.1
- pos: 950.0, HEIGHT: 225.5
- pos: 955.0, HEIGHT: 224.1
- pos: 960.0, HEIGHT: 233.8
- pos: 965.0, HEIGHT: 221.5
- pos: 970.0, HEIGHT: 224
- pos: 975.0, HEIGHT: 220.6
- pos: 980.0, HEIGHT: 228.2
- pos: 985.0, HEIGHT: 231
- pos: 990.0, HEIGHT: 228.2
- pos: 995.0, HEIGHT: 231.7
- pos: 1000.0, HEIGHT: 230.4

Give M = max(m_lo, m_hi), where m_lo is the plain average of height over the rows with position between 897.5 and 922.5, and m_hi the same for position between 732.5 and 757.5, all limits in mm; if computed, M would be 228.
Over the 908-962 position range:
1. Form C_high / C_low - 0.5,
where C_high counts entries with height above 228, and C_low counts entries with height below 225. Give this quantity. 8.5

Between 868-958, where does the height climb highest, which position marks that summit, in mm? 935.0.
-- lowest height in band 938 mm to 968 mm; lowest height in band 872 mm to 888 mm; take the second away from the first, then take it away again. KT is -214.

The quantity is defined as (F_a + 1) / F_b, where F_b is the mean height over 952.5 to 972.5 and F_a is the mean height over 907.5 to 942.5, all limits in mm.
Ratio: 1.05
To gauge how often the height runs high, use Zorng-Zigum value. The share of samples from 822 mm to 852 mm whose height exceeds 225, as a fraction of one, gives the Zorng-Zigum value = 0.17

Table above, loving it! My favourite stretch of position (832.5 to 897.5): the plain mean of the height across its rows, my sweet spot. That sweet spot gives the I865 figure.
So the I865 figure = 221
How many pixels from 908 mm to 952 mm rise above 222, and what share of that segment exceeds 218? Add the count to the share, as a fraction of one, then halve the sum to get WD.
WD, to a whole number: 5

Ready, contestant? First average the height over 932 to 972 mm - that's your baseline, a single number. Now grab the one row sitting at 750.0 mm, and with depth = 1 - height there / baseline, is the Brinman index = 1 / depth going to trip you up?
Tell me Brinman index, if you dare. 11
